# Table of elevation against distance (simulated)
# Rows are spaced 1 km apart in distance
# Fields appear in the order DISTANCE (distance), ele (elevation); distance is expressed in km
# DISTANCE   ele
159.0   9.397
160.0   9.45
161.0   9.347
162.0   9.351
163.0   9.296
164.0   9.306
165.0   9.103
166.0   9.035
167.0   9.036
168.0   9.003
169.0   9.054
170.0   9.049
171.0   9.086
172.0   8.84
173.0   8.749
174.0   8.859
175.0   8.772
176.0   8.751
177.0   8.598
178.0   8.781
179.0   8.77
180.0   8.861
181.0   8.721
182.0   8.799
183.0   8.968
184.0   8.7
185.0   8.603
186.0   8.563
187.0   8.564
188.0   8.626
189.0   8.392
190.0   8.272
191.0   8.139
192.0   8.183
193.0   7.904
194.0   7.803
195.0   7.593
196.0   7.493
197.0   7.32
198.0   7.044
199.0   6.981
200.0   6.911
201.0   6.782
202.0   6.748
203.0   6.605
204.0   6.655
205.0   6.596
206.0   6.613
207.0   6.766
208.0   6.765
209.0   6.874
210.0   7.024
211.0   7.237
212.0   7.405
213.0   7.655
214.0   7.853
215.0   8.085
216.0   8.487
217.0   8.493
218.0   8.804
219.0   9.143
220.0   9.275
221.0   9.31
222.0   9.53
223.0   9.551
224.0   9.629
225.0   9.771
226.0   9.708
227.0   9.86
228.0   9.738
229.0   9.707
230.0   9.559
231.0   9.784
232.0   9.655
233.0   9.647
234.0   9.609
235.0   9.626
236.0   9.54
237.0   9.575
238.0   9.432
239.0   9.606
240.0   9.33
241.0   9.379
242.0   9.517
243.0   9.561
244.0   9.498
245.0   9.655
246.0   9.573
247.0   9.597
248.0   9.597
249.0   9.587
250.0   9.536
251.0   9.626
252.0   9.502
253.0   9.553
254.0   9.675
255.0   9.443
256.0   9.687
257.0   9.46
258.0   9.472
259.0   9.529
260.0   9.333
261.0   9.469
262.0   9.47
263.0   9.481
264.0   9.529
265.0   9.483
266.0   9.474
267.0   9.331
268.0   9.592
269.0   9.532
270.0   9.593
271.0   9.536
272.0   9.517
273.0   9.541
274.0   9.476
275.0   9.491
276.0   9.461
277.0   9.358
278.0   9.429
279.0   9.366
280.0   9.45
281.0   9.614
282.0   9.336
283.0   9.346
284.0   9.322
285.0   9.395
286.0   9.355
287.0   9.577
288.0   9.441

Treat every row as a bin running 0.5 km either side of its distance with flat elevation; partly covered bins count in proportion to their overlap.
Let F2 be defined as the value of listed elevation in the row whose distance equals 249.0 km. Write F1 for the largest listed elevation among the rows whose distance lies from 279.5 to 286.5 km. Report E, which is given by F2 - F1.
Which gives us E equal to 0.0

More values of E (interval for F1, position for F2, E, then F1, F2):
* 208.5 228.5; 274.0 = -0.4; 9.86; 9.476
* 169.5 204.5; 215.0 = -1.0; 9.086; 8.085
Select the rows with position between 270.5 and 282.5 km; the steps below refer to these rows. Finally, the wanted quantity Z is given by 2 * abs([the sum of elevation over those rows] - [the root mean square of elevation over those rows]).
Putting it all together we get 208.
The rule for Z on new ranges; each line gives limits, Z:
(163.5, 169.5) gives 91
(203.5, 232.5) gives 474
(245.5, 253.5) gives 134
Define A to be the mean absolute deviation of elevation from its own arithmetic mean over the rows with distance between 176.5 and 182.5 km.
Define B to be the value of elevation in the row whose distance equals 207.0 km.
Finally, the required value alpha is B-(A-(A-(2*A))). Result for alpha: 6.6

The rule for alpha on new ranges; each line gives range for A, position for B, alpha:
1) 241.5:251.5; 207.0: 6.7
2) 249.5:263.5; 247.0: 9.5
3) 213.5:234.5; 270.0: 8.7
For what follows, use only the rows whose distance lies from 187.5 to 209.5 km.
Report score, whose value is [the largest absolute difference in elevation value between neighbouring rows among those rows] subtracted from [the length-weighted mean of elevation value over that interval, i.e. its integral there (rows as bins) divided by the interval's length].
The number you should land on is 7.0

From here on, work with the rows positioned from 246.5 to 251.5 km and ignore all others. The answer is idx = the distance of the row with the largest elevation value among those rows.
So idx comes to 251.0 km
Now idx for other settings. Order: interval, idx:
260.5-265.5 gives 264.0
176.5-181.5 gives 180.0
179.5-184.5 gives 183.0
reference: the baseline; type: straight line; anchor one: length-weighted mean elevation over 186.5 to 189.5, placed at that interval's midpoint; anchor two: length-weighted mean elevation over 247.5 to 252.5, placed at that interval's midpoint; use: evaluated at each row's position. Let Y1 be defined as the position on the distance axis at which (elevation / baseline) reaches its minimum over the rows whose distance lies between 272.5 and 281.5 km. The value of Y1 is 279.0 km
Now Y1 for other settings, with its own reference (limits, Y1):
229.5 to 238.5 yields 238.0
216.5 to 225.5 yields 217.0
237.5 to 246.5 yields 240.0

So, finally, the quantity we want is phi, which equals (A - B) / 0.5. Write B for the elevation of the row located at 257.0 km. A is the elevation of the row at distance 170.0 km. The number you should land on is -0.8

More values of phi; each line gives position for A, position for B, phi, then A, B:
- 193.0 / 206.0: 2.6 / 7.904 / 6.613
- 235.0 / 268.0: 0.1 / 9.626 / 9.592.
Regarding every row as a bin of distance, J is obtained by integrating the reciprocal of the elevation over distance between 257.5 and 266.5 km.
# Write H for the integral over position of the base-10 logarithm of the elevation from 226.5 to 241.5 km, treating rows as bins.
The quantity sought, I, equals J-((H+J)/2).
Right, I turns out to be -6.9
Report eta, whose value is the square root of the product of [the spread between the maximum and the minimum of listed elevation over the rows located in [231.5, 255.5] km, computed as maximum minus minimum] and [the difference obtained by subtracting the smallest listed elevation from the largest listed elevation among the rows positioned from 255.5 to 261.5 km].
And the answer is 0.35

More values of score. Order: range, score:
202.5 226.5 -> 7.7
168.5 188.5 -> 8.5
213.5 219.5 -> 8.1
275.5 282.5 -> 9.2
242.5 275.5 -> 9.3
